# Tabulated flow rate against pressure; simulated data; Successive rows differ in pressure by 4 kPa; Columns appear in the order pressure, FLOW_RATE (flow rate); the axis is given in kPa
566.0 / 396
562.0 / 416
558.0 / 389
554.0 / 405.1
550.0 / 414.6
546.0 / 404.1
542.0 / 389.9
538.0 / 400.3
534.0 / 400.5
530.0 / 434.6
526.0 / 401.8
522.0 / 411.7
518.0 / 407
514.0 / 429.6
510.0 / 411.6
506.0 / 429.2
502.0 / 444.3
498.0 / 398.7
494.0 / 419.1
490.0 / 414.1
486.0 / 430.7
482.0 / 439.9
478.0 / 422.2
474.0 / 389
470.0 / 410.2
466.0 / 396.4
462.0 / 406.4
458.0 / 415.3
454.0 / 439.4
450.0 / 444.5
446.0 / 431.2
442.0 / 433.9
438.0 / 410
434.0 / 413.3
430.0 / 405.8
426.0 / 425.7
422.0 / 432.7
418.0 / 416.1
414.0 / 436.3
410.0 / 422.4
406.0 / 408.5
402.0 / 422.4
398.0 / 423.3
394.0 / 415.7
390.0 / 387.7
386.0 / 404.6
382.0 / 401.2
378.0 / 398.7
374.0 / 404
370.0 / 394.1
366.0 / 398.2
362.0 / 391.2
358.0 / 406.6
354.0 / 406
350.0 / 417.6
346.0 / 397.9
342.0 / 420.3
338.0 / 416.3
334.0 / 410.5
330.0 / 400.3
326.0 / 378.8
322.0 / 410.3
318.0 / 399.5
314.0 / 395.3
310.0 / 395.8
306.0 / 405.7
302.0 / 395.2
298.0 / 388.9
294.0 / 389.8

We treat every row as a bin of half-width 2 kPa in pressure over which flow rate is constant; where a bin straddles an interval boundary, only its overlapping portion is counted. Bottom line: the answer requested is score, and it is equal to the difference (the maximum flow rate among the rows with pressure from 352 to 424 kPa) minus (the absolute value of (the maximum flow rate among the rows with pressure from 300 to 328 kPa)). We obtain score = 26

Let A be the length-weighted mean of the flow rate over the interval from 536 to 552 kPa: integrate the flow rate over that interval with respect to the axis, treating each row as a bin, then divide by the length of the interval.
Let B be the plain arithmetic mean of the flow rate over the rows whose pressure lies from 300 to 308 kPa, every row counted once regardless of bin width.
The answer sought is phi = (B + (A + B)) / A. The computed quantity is 2.99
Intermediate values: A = 402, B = 400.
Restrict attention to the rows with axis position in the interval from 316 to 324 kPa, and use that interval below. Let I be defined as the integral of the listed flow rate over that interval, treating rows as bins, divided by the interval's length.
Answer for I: 405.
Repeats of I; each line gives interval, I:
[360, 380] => 397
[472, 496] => 419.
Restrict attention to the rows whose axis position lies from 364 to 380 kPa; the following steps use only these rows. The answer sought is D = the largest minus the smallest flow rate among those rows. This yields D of 10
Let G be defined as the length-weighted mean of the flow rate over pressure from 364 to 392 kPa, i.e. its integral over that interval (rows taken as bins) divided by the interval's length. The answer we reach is 398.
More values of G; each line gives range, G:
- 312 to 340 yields 402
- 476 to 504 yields 424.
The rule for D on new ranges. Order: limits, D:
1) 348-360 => 12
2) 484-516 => 46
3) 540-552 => 25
